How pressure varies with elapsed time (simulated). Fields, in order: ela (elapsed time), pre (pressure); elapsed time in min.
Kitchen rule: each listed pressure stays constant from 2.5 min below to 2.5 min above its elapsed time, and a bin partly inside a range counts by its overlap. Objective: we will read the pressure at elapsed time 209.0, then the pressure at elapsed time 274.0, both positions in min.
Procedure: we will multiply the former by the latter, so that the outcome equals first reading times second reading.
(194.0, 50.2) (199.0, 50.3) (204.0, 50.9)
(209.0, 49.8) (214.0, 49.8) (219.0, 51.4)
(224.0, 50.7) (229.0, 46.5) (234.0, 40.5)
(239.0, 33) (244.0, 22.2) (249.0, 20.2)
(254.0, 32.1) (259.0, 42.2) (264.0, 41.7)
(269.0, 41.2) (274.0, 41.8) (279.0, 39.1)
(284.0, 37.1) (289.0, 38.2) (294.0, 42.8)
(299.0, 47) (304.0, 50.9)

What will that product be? 2082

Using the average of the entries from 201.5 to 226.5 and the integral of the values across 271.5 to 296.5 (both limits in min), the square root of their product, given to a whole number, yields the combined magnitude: 224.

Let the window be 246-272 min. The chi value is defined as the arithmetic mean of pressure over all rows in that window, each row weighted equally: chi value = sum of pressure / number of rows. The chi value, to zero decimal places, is 35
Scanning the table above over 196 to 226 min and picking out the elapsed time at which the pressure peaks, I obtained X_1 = 219.0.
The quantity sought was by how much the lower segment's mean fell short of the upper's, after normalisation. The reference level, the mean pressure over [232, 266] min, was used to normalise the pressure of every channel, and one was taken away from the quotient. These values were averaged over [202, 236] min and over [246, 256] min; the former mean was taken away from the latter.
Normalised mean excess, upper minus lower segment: -0.7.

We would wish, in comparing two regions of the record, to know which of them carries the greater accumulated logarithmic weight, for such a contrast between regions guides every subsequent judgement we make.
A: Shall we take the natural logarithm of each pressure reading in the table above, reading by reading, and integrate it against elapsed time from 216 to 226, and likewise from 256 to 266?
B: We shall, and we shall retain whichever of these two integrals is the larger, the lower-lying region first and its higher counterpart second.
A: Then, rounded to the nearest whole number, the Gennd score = 39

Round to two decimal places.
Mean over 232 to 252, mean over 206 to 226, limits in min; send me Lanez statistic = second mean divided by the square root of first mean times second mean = 1.32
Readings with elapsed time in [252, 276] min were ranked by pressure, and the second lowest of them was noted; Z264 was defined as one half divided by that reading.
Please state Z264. 0.0121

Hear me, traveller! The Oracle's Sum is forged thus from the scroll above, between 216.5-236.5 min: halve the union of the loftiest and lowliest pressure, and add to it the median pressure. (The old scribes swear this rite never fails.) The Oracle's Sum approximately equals 95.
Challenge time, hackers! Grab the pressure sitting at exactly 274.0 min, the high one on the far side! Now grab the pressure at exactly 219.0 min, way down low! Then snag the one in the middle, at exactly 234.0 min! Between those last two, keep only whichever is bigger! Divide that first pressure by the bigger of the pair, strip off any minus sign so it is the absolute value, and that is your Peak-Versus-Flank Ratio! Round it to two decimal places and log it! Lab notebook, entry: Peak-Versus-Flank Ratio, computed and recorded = 0.81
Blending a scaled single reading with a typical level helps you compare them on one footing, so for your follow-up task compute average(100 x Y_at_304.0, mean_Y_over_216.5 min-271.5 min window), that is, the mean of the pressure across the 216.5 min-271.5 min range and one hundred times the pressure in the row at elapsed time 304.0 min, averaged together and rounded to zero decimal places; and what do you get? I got 2564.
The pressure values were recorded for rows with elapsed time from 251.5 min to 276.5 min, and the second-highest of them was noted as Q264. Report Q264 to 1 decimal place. 41.8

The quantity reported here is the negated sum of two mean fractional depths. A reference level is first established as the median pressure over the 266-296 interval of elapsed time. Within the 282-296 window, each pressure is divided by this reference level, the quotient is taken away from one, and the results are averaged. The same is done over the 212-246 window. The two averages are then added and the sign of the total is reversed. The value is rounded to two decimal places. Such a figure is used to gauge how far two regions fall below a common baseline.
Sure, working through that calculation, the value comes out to 0.03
